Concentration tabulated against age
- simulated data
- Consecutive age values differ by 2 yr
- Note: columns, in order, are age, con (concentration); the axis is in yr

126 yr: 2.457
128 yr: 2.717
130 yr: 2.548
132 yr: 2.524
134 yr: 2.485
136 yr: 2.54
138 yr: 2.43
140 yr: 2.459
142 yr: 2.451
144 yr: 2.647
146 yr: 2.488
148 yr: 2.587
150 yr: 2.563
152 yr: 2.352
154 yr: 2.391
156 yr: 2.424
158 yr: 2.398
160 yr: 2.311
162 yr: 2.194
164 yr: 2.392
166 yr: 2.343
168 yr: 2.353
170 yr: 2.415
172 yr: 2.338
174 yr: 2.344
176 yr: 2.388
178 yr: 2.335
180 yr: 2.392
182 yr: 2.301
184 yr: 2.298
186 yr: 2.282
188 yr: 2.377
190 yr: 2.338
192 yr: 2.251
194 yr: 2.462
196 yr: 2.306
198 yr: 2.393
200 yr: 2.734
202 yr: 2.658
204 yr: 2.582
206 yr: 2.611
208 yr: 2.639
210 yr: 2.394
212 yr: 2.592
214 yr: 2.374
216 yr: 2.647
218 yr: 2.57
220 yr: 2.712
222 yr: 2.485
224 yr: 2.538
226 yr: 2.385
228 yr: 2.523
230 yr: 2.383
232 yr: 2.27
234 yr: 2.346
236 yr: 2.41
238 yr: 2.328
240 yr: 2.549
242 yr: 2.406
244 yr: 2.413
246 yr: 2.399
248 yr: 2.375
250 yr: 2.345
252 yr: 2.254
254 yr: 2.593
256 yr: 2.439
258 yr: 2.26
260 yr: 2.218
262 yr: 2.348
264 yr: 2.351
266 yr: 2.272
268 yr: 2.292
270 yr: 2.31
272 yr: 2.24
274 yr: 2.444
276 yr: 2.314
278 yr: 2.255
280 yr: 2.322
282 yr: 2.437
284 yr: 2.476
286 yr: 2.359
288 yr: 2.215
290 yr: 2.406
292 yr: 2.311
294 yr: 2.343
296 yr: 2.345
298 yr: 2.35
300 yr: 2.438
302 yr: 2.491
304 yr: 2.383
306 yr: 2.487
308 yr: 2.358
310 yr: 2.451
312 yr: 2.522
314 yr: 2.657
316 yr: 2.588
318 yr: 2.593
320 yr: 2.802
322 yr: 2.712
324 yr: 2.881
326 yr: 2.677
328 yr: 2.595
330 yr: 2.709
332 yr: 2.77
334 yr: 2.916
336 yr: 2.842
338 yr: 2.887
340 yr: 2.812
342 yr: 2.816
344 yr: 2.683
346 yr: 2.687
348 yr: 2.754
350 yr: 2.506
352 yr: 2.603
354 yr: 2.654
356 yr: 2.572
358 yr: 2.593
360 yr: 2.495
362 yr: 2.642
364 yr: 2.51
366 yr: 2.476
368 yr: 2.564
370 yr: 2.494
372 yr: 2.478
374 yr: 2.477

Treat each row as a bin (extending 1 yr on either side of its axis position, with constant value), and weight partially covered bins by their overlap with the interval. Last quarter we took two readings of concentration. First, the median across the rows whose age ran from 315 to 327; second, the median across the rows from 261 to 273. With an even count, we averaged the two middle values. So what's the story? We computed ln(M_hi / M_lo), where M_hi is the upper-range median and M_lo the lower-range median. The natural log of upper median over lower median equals 0.16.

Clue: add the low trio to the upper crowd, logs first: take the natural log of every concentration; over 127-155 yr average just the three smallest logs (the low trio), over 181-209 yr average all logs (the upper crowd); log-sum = 1.76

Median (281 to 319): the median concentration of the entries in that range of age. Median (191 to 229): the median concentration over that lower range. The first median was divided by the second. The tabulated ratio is 0.96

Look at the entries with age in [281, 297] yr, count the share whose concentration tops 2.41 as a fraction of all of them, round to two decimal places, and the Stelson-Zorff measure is 0.25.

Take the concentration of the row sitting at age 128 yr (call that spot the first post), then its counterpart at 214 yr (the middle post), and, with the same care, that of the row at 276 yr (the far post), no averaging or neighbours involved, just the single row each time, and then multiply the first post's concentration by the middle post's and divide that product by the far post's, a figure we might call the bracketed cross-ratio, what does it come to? 2.79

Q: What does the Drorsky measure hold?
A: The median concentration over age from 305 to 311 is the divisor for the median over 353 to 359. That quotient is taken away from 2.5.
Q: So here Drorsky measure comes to 1.44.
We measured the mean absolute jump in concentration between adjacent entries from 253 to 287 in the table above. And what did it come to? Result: 0.089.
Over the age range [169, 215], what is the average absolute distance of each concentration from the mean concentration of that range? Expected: 0.113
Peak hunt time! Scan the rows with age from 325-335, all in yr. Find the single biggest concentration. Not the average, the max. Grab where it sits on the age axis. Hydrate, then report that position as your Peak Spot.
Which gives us 334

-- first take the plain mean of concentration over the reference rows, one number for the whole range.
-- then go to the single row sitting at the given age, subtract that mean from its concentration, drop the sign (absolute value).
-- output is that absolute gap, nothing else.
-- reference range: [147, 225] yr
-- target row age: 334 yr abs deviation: 0.48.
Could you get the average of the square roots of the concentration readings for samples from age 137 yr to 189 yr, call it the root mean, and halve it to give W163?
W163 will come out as 0.774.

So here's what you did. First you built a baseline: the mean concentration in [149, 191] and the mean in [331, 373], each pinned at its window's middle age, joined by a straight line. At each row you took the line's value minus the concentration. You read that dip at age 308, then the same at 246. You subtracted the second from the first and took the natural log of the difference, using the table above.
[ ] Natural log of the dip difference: -2.0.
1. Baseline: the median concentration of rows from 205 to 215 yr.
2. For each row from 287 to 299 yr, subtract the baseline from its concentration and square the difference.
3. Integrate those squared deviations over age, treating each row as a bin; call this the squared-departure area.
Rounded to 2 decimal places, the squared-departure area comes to 0.87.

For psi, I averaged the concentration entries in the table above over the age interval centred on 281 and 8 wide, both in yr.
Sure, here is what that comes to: 2.37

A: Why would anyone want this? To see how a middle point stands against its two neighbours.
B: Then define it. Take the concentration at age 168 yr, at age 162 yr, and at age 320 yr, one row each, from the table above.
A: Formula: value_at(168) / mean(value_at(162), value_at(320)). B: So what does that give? 0.94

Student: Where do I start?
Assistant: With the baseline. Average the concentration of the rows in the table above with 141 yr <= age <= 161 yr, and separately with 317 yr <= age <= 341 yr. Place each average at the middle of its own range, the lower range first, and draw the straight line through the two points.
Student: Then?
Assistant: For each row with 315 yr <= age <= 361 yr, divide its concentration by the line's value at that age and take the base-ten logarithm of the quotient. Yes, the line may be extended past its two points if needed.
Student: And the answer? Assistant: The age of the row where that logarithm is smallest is 360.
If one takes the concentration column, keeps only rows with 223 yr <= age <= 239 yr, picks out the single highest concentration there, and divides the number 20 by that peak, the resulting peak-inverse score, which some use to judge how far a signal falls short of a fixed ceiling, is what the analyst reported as 7.88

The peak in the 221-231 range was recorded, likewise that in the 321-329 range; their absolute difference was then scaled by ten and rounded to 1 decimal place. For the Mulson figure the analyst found 3.4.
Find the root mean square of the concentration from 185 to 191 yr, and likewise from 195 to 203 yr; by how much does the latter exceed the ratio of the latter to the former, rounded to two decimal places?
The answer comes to 1.44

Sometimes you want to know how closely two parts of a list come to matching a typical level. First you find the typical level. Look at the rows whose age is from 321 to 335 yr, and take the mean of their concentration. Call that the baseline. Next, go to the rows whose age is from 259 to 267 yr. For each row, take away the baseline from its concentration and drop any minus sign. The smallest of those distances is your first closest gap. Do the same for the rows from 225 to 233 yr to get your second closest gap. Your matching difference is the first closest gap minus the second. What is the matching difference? 0.17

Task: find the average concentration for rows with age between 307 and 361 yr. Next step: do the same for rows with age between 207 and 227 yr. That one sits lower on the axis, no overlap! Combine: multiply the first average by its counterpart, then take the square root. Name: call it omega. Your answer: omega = 2.60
